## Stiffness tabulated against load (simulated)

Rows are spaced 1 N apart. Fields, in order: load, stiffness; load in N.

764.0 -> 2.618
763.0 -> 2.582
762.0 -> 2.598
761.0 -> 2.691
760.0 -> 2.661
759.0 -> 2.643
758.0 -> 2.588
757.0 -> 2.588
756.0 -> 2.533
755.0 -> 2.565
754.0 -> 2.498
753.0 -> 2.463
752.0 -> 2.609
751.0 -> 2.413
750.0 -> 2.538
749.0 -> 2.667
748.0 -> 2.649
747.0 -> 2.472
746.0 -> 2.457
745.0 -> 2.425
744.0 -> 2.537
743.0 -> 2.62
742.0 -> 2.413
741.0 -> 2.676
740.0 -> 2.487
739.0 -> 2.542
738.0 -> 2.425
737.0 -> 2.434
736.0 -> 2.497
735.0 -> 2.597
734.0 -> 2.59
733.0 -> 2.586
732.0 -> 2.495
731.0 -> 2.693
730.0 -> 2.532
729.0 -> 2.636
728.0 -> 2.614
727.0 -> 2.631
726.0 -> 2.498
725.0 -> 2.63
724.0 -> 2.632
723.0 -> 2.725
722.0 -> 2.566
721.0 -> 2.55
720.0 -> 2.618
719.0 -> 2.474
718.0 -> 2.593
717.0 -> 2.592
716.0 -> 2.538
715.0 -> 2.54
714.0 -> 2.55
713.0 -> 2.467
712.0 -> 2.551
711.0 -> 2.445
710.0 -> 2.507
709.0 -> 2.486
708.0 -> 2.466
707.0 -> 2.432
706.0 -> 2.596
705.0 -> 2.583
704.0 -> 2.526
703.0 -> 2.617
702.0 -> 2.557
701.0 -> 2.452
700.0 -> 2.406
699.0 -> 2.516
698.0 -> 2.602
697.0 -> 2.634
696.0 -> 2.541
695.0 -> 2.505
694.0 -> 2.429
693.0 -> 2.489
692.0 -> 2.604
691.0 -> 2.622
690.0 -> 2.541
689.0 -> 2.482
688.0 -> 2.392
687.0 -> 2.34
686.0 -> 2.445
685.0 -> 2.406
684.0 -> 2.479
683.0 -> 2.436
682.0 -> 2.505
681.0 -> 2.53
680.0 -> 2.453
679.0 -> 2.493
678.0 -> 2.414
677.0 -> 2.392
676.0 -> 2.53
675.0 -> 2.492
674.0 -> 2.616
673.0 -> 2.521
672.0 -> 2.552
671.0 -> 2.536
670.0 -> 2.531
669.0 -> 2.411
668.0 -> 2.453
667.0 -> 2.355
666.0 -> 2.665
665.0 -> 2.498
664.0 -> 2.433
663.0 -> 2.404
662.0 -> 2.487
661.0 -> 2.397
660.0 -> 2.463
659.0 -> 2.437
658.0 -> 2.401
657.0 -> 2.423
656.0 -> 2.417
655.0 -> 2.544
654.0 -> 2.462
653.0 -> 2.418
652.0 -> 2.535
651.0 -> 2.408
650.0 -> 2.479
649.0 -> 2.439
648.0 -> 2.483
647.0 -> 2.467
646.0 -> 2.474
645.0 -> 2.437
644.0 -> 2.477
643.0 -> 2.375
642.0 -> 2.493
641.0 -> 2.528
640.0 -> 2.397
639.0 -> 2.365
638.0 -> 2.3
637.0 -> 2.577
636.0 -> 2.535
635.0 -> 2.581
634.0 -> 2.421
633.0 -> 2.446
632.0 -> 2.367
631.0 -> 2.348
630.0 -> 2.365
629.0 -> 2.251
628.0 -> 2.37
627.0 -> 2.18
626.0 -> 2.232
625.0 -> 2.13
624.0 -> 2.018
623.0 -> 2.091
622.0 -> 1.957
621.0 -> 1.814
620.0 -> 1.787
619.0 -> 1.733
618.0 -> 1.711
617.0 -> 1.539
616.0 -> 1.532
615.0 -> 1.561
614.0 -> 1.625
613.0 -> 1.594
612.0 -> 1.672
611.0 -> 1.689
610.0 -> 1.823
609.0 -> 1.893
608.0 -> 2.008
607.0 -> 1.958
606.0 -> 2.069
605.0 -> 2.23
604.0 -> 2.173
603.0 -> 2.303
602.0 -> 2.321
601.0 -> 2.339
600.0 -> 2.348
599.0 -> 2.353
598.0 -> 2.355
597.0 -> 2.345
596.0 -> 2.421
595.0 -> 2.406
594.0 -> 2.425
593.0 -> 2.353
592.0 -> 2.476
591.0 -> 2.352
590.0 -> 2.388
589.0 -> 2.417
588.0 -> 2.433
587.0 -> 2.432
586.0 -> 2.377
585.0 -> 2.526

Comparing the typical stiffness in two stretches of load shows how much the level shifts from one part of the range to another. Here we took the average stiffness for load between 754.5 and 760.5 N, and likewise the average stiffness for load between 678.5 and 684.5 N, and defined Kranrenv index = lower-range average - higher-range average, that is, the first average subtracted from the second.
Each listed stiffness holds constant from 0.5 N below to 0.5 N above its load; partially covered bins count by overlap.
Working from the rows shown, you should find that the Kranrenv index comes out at -0.11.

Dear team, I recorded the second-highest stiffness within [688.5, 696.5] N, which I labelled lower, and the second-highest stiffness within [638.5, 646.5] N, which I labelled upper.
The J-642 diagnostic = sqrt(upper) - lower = -1.03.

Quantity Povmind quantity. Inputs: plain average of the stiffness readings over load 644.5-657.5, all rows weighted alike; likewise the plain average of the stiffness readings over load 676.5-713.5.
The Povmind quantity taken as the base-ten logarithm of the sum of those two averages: 0.70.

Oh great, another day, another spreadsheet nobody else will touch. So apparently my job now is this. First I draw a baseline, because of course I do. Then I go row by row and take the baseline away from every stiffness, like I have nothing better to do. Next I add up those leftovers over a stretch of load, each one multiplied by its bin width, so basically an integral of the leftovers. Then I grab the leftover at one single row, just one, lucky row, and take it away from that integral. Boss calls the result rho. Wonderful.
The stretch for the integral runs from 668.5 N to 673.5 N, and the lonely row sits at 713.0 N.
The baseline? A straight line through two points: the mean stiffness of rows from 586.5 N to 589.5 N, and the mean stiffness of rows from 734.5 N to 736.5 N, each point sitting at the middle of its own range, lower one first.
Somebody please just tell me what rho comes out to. 0.14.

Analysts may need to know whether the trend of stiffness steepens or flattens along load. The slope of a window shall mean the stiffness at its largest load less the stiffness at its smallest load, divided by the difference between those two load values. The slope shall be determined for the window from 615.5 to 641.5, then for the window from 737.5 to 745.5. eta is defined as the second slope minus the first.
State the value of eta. -0.040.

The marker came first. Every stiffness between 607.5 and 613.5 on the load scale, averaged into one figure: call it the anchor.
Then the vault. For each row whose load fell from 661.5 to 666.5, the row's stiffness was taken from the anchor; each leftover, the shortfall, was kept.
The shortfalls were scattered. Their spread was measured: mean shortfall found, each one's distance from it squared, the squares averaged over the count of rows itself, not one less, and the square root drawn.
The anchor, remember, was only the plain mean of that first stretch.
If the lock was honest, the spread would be 0.091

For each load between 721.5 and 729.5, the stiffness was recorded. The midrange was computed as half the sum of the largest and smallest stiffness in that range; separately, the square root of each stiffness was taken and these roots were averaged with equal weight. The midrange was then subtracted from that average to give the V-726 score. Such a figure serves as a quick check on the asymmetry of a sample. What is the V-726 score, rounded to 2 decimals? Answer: -0.99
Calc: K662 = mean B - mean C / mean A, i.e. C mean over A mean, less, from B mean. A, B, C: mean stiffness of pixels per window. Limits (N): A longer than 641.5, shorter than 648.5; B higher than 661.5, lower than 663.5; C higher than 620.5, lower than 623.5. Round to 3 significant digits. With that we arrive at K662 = 1.65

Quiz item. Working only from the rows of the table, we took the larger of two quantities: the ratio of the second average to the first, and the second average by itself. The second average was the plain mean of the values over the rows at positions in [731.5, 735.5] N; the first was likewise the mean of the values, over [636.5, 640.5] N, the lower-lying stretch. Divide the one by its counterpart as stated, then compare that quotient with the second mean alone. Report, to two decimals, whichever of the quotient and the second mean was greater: 2.57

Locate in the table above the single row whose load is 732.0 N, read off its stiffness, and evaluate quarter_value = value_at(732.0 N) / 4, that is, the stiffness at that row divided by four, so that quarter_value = 0.624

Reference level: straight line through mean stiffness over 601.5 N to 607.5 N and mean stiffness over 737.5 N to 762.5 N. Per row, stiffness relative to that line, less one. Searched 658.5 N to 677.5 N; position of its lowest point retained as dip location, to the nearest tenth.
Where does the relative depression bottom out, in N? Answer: 667.0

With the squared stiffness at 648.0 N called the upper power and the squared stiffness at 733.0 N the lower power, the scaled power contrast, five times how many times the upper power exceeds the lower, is 4.6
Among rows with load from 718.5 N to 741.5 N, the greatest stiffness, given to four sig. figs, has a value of 2.725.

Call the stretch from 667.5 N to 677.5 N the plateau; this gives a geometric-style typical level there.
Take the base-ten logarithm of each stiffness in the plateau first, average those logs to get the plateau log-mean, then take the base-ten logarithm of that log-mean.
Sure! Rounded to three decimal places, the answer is -0.400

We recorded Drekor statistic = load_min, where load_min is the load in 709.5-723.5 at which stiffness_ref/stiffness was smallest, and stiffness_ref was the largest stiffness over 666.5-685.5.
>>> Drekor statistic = 723.0 N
